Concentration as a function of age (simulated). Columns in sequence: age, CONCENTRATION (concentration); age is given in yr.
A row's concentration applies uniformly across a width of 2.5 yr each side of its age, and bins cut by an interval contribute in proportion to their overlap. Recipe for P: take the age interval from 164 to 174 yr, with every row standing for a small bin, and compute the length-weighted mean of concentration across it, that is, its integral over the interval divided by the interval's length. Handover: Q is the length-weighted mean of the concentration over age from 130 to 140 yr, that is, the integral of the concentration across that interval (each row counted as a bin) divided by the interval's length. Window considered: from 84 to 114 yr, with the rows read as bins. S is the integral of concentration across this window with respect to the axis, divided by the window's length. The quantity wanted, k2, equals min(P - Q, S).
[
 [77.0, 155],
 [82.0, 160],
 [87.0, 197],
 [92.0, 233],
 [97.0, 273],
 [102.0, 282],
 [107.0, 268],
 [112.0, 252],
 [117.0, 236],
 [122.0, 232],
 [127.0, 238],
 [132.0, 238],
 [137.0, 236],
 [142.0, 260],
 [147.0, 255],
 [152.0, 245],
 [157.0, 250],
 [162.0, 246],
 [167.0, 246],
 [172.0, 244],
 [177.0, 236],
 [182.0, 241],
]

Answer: 7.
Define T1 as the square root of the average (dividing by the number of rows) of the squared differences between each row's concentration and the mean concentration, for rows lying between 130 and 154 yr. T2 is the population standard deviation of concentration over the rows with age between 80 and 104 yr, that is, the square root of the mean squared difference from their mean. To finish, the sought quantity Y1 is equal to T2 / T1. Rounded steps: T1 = 9.4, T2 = 46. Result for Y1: 4.9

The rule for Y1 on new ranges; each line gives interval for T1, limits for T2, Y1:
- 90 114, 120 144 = 0.6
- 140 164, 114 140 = 0.4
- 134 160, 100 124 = 2.3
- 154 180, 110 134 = 1.5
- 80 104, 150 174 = 0.0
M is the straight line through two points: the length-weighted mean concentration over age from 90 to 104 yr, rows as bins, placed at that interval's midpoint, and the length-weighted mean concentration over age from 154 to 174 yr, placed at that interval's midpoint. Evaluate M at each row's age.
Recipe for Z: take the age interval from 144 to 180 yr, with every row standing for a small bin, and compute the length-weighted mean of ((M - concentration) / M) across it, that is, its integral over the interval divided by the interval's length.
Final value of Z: 0.004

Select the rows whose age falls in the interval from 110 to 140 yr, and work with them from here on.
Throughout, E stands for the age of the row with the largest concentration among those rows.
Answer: 112.0 yr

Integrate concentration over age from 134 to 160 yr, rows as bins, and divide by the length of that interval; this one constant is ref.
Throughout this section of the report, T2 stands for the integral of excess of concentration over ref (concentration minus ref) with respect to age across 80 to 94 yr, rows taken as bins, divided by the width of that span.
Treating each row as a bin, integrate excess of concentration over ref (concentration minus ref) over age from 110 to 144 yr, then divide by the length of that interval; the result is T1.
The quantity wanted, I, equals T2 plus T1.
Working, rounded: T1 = -8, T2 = -52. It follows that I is -60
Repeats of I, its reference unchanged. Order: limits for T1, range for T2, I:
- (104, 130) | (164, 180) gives -10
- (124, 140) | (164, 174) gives -15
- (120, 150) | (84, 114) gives -5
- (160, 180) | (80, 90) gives -73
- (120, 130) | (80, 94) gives -66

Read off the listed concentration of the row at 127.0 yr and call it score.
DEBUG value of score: 238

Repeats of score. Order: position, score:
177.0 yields 236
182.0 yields 241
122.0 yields 232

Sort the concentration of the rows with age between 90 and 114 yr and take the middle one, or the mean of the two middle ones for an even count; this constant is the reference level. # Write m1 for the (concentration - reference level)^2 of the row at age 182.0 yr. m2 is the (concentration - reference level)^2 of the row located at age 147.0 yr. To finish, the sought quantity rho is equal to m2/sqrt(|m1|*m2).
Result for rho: 0.48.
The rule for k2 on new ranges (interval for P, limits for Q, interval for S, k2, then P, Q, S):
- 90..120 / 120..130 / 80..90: 22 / 257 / 235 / 182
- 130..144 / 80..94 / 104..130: 48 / 244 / 197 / 246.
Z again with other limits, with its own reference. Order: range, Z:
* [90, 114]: -0.002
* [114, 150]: 0.047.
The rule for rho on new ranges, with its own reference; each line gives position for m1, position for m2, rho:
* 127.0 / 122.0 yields 1.20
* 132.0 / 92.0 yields 1.17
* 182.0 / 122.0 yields 1.33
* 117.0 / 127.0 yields 0.94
